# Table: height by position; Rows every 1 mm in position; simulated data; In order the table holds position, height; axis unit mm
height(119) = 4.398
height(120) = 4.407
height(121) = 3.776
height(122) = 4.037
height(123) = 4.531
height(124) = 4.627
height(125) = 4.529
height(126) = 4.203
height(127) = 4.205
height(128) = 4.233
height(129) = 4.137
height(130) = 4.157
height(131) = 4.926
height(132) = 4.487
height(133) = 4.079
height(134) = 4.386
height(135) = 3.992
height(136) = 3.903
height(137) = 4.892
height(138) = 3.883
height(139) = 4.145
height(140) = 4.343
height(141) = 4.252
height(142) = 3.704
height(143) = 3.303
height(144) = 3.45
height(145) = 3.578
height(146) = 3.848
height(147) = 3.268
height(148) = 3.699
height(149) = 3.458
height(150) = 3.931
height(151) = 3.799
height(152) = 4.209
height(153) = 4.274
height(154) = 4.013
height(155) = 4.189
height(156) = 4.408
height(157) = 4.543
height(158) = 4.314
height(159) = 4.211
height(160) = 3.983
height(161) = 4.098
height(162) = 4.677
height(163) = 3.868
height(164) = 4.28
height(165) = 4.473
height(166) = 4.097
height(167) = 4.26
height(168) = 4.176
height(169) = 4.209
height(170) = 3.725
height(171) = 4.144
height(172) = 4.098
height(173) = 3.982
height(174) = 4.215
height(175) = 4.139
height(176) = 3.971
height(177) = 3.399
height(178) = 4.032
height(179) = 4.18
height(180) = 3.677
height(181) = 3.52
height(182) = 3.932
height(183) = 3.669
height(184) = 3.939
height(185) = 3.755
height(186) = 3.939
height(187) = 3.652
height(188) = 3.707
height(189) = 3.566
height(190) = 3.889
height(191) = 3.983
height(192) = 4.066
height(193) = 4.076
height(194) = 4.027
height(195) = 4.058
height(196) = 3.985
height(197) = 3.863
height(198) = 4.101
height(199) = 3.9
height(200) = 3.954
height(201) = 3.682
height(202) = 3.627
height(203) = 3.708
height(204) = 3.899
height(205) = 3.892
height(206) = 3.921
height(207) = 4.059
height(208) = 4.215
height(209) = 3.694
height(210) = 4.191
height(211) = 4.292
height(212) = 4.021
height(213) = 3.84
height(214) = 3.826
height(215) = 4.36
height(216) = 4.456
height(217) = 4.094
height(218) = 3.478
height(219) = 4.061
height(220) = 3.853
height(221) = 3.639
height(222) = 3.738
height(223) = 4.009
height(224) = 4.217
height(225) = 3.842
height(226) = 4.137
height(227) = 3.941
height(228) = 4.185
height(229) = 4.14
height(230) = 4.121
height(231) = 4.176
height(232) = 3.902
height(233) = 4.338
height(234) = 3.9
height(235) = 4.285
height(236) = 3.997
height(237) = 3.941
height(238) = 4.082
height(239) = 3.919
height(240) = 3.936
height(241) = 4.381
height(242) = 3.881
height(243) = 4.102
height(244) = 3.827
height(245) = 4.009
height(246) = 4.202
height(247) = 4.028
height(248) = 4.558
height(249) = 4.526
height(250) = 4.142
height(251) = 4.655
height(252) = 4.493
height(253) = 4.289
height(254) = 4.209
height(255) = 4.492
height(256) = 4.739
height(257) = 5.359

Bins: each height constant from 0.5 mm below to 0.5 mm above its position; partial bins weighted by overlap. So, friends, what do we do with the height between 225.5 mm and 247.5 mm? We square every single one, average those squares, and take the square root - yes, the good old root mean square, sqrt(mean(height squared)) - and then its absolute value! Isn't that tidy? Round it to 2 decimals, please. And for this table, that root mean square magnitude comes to 4.07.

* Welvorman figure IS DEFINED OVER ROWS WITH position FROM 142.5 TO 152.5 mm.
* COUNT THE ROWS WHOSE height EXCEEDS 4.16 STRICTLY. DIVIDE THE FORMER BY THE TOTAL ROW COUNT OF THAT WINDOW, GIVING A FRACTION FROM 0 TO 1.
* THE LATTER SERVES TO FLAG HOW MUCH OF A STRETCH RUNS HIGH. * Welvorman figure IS 0.1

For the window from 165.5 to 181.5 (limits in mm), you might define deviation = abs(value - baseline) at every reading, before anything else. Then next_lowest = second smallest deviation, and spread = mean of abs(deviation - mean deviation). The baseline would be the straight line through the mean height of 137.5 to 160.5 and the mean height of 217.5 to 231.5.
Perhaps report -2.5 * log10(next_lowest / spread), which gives 1.3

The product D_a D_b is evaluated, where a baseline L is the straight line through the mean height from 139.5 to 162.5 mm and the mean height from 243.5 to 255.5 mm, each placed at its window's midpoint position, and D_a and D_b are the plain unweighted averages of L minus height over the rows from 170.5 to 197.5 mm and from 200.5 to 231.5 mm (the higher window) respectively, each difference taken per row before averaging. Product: 0.04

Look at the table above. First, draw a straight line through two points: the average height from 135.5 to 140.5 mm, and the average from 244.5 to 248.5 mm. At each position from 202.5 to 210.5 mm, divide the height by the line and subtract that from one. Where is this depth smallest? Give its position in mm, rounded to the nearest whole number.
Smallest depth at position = 208 mm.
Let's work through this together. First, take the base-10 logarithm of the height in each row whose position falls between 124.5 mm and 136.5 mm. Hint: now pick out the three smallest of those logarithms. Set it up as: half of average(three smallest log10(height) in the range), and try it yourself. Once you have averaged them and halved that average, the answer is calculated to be 0.301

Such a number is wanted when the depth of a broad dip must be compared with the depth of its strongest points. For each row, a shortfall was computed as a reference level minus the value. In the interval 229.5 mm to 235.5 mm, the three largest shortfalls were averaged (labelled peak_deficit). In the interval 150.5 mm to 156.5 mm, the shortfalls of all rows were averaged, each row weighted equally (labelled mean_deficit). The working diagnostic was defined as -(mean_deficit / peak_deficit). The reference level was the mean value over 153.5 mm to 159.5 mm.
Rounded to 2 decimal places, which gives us -0.43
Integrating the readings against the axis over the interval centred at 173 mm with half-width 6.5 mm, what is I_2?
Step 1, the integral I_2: 53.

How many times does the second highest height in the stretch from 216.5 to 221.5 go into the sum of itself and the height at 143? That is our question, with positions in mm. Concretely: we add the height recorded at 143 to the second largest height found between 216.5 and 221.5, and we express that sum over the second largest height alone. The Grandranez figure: 1.81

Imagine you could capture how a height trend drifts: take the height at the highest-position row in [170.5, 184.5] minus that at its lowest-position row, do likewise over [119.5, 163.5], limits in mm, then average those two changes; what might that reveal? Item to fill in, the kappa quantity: -0.37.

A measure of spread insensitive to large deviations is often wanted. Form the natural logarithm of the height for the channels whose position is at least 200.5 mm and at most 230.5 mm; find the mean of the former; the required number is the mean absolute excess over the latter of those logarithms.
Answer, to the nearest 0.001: 0.050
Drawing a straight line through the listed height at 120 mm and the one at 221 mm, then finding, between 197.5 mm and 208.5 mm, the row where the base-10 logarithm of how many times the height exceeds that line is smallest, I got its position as 202 mm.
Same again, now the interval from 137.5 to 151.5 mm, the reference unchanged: 147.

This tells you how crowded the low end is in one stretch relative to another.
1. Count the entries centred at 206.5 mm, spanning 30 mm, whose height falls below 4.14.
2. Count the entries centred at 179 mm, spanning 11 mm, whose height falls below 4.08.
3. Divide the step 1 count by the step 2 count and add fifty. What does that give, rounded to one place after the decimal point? 53.1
